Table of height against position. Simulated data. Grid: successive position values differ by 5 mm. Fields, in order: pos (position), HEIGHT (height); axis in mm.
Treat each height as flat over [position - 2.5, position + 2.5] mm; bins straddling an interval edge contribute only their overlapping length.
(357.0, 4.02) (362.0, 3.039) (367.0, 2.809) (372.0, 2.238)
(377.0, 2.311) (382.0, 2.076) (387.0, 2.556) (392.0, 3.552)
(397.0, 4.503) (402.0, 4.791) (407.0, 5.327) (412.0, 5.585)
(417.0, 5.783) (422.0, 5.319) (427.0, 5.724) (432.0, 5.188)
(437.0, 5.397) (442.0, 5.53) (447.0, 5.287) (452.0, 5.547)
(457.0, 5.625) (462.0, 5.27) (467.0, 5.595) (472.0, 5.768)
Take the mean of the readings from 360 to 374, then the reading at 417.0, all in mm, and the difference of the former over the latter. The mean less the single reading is -3.1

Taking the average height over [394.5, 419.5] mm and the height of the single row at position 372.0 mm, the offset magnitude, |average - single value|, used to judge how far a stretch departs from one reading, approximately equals 3.0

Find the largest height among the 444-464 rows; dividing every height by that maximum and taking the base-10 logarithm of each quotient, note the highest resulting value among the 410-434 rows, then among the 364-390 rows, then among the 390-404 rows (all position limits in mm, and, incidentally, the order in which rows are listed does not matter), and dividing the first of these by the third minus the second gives 0.05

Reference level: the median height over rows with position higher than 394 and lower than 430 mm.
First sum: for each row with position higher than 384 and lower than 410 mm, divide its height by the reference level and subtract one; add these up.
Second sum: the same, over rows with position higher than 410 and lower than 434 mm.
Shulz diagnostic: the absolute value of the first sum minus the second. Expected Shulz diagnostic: 1.3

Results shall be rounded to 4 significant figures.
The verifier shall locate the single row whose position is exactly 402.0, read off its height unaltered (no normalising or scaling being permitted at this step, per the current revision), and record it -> 4.791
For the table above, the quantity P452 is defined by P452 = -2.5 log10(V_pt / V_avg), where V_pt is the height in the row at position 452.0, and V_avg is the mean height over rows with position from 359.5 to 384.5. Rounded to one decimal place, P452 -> -0.9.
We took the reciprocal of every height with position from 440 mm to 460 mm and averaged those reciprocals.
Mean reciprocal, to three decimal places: 0.182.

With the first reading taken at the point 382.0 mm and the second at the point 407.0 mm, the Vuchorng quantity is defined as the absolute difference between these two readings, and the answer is 3.3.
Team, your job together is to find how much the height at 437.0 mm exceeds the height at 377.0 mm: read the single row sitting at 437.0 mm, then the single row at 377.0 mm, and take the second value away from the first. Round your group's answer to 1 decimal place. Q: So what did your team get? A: 3.1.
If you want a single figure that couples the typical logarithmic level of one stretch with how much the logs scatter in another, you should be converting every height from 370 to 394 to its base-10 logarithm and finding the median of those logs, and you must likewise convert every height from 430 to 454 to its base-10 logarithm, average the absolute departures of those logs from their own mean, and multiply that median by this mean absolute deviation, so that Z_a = 0.0036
